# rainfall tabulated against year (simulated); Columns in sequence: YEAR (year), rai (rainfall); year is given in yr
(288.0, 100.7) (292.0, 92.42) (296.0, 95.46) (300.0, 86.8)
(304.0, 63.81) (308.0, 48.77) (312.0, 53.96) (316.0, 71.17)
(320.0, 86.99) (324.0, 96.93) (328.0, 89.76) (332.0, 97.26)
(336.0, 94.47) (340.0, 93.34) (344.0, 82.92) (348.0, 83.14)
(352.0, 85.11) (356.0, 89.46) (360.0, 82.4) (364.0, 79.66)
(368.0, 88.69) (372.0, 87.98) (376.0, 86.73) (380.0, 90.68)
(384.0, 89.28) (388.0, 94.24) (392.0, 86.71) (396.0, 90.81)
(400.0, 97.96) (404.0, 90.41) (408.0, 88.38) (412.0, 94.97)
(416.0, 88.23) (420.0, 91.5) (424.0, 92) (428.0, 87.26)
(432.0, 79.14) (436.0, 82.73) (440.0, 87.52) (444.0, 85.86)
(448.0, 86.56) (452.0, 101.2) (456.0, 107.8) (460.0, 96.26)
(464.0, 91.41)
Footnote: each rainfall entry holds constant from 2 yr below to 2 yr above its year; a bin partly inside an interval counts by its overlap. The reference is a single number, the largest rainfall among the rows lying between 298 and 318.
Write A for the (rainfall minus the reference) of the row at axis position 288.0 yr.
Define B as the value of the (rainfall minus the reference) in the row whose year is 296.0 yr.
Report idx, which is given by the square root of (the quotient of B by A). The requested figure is 0.79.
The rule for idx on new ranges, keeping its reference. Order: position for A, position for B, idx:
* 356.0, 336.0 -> 1.70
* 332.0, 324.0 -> 0.98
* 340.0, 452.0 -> 1.48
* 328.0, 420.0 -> 1.26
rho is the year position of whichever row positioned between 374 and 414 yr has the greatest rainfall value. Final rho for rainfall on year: 400.0 yr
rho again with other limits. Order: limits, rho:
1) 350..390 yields 388.0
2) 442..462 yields 456.0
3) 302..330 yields 324.0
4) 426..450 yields 440.0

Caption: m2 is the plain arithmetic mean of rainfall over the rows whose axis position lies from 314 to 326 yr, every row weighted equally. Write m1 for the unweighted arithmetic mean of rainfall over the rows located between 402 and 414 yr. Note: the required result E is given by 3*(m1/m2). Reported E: 3.22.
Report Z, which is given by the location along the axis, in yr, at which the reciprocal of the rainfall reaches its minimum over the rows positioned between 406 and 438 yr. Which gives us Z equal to 412.0 yr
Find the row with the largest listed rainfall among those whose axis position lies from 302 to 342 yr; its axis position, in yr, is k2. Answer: 332.0 yr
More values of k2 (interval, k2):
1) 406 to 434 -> 412.0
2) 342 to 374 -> 356.0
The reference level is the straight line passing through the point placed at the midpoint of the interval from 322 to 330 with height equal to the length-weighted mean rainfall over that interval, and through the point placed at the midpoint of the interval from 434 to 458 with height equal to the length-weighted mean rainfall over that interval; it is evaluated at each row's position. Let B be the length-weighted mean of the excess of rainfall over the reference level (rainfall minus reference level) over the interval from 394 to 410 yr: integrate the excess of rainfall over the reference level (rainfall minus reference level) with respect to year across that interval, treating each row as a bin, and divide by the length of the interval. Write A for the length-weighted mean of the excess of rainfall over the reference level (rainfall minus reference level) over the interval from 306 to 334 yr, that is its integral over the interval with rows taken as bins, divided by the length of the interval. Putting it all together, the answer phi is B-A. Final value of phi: 15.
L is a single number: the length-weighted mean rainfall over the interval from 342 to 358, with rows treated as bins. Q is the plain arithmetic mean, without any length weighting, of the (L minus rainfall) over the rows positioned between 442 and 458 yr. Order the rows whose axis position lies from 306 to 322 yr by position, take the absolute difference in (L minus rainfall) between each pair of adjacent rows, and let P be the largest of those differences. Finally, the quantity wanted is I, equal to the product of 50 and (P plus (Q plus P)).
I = 1211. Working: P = 17.2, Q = -10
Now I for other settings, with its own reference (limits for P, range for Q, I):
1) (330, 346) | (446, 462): 402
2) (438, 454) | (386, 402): 1100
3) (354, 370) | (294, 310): 1475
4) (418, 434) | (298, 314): 1903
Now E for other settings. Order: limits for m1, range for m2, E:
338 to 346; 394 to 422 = 2.88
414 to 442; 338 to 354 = 3.03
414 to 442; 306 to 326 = 3.64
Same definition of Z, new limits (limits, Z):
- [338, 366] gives 340.0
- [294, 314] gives 296.0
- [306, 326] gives 324.0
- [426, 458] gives 456.0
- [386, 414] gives 400.0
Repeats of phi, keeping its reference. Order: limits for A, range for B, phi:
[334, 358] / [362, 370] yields -4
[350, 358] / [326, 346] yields 4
